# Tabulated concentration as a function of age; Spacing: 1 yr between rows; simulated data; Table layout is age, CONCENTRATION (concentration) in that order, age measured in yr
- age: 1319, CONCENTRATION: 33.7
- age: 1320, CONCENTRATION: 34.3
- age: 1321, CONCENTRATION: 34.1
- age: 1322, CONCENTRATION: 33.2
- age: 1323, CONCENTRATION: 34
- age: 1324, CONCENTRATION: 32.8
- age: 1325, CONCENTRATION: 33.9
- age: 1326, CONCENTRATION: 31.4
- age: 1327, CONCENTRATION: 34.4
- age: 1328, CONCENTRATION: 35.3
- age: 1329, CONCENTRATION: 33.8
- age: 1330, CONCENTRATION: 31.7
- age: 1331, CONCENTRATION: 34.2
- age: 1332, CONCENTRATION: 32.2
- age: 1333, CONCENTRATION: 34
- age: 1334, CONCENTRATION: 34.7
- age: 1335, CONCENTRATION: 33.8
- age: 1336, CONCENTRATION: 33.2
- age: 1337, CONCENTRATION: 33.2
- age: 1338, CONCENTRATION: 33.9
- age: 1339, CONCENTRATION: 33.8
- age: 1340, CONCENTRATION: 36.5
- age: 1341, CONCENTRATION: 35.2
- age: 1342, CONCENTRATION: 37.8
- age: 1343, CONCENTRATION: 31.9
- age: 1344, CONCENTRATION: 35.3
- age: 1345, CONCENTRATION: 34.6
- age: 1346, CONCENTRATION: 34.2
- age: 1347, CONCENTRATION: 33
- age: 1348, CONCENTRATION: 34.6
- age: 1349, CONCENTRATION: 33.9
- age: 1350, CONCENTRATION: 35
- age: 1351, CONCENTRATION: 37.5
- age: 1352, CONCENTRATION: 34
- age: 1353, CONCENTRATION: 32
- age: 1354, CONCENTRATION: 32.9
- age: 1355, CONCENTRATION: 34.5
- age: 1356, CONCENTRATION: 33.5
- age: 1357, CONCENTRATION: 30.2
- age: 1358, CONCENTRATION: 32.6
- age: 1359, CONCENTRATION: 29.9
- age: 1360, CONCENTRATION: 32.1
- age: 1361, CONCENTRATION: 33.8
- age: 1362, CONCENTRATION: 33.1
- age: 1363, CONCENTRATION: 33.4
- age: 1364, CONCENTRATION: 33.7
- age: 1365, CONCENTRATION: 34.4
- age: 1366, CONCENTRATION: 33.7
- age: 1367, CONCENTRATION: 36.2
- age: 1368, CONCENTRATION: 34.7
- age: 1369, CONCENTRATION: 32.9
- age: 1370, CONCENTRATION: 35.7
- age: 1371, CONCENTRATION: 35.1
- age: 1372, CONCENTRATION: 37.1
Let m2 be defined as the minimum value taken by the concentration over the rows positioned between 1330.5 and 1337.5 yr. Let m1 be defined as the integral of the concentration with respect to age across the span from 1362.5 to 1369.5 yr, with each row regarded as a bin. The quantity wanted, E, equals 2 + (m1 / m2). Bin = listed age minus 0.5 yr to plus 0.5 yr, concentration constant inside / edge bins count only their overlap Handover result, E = 9.42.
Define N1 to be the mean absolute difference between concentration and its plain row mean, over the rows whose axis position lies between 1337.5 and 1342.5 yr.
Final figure 1.37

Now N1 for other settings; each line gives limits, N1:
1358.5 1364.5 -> 1.11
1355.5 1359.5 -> 1.50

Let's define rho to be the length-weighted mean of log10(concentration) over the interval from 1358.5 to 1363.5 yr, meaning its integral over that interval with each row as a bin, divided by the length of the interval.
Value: 1.51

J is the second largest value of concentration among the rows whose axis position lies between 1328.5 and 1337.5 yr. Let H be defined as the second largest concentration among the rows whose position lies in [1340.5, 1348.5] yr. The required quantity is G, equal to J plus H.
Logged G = 69.5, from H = 35.3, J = 34.2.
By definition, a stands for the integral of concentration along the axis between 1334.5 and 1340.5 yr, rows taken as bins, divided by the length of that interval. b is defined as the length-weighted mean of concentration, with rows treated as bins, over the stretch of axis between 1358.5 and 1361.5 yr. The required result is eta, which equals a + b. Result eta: 66.0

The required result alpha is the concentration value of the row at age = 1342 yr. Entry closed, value 37.8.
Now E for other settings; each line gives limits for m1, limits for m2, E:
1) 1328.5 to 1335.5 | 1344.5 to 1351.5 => 9.10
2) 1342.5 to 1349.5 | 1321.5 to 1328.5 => 9.56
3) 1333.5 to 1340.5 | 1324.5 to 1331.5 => 9.61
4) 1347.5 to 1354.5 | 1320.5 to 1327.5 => 9.64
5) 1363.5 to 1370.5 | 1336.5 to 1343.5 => 9.56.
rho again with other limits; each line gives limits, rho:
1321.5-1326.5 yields 1.52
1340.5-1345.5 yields 1.54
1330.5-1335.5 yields 1.53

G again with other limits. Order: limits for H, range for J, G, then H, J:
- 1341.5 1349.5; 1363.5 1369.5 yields 70.0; 35.3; 34.7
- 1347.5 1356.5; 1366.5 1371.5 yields 70.7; 35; 35.7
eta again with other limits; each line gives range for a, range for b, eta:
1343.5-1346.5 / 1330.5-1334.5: 68.5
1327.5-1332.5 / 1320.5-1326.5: 66.7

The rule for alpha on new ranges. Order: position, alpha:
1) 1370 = 35.7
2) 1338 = 33.9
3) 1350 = 35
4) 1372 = 37.1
